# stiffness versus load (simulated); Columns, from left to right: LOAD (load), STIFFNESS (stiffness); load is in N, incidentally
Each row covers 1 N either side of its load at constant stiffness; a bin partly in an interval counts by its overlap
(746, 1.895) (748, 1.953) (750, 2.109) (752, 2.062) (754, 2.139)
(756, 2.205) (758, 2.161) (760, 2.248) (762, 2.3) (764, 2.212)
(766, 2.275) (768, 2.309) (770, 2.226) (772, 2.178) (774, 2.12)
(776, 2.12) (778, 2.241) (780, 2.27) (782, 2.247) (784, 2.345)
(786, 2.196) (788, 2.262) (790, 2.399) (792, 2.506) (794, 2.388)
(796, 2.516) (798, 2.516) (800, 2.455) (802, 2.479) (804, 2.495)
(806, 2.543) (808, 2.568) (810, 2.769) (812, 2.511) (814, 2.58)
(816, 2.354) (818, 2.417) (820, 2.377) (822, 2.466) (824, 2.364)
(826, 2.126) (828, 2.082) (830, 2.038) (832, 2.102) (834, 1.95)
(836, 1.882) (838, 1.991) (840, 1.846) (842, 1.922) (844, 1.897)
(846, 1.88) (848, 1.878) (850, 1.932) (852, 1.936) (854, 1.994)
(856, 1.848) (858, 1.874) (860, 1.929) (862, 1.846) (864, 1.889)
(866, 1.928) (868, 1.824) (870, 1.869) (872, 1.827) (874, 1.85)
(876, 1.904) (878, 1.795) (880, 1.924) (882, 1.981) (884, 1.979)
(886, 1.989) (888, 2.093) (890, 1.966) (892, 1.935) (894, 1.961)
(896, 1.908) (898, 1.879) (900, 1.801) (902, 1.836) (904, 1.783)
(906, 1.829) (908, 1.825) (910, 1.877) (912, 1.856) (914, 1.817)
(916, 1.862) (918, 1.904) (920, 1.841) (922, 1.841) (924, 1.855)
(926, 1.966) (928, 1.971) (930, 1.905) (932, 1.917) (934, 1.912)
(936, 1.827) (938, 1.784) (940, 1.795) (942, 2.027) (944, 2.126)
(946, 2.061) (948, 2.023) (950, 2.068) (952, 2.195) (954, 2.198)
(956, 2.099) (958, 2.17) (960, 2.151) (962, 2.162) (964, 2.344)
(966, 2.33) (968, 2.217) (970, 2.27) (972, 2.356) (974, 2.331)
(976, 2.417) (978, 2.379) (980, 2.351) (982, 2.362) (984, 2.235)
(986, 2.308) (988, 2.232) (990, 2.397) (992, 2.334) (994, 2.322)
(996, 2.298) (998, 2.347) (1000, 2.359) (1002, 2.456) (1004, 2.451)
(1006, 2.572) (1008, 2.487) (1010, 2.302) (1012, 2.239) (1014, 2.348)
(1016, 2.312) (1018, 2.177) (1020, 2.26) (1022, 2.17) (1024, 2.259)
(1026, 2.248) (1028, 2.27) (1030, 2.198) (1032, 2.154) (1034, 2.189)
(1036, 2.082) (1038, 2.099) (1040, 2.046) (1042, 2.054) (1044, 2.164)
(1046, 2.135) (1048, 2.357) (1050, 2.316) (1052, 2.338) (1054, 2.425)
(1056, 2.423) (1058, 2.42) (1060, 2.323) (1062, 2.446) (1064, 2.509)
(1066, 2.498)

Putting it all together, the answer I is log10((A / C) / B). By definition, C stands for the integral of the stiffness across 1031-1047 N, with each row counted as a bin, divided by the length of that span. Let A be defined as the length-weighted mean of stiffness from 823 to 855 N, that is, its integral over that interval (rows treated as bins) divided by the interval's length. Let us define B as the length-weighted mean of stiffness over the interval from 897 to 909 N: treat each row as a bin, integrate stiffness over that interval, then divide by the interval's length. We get -0.288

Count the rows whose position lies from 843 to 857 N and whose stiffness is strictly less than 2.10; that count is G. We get 7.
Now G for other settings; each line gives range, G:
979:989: 0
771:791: 0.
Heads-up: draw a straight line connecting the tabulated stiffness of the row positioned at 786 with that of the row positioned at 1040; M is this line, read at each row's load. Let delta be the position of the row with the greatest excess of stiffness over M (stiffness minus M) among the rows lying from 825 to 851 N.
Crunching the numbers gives 826 N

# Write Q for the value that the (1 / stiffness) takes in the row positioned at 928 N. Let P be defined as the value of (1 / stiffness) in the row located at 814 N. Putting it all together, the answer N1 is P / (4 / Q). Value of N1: 0.049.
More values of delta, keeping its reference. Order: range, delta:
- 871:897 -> 888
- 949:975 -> 972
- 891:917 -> 894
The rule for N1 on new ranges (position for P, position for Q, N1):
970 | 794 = 0.046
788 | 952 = 0.050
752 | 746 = 0.064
